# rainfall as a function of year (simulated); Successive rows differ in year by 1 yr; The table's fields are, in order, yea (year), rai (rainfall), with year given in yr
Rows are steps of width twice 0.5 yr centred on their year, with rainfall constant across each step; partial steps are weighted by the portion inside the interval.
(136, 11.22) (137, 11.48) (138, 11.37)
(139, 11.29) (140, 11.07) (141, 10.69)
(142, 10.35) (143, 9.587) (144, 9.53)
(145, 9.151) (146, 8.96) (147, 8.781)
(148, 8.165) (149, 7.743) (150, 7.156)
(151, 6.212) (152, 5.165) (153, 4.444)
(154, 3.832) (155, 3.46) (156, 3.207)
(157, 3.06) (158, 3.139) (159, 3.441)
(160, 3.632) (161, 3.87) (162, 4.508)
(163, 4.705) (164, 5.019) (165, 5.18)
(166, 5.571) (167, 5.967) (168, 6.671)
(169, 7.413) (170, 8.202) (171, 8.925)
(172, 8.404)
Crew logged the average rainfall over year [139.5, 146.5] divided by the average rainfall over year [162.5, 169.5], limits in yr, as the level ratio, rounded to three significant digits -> 1.71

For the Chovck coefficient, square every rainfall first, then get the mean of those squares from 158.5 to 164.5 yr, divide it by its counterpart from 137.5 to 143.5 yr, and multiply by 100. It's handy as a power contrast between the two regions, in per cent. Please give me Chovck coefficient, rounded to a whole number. 16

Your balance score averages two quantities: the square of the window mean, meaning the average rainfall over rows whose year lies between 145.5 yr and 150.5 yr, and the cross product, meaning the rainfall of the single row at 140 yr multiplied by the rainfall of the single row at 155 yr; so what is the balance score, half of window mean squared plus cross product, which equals 52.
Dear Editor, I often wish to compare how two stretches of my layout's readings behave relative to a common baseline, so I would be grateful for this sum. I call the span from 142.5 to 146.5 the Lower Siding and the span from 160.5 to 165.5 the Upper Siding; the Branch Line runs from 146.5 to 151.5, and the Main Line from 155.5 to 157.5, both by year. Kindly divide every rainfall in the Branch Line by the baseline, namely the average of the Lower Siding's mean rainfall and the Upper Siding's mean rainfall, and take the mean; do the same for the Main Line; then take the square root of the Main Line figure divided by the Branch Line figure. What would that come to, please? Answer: 0.642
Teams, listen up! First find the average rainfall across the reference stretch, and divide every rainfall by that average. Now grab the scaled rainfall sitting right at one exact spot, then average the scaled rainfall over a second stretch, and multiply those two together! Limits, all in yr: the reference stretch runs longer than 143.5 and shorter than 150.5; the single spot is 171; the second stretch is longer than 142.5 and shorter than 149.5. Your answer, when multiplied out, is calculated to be 1.1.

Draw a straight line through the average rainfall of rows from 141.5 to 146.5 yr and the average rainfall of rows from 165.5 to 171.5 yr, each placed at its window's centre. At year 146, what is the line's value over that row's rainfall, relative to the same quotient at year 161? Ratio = 0.51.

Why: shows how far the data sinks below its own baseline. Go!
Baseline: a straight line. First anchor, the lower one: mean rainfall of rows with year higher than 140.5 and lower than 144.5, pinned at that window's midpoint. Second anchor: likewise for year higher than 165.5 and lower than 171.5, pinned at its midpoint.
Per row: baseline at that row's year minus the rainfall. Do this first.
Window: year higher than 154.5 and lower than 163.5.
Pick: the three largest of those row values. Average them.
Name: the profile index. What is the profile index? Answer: 5.3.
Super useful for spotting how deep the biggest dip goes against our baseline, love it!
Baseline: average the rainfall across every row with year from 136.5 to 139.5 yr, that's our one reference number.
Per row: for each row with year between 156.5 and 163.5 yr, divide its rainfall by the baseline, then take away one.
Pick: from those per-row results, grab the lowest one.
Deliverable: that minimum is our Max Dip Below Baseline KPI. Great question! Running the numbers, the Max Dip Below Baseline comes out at -0.73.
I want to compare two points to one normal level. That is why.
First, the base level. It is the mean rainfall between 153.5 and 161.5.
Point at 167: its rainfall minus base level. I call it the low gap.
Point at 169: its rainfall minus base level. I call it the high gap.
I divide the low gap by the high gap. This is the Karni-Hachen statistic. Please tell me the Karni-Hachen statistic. 0.6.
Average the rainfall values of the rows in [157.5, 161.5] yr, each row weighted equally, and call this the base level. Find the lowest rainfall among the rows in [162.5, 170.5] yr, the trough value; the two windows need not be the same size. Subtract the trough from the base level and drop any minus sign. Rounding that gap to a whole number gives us 1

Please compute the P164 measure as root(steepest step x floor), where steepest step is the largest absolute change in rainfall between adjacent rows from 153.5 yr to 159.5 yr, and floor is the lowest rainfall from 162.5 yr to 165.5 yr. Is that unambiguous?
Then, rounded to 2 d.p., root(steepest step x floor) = 1.32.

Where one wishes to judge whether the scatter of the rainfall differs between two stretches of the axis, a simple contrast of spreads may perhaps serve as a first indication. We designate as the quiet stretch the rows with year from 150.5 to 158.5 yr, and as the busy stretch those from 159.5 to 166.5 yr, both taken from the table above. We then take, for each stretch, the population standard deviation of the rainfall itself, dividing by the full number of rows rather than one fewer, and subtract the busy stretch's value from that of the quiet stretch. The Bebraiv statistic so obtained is 0.41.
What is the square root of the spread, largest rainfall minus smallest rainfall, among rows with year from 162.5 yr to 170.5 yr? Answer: 1.9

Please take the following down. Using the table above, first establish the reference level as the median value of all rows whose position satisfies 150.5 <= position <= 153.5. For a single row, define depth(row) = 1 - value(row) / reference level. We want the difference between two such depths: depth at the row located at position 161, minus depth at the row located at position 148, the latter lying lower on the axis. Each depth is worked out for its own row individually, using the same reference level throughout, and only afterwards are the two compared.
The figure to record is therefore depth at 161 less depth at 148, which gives 0.83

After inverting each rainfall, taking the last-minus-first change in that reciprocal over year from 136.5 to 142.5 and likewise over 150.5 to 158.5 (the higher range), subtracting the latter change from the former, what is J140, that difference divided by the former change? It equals -16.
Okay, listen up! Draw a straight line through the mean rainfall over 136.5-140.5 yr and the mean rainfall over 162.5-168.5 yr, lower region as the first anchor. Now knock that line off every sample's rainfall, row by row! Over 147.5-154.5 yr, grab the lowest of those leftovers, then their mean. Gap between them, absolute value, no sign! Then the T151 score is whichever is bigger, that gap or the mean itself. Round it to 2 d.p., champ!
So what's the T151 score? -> 1.63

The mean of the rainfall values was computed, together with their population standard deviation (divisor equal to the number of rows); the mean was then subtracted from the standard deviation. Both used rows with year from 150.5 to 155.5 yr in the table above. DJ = -3.6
